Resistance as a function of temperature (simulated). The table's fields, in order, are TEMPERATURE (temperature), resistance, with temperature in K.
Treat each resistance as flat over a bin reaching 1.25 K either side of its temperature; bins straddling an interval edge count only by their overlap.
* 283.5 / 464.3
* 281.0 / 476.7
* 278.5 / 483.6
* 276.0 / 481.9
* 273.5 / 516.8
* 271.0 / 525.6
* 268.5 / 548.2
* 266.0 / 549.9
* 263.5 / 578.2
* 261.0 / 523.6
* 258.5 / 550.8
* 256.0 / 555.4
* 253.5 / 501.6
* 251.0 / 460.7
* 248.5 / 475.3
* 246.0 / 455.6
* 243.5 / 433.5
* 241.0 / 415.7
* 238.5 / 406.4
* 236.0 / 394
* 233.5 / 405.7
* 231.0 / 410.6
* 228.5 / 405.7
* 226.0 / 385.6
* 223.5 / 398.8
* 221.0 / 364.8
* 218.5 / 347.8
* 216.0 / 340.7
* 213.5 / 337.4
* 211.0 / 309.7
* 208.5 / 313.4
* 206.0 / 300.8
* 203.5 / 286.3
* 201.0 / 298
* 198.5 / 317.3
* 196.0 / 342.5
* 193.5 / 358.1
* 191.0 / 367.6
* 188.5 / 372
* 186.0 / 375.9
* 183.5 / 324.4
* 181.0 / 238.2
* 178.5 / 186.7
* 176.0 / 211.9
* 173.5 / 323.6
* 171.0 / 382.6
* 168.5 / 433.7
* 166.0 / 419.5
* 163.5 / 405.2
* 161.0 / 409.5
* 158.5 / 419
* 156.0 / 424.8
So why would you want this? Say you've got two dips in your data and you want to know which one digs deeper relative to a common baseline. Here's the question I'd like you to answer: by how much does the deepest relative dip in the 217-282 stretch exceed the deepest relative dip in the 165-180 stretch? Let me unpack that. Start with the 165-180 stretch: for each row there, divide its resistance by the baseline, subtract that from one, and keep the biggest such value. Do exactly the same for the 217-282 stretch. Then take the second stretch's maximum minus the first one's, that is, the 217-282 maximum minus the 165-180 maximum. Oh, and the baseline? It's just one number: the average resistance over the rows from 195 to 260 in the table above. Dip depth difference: -0.41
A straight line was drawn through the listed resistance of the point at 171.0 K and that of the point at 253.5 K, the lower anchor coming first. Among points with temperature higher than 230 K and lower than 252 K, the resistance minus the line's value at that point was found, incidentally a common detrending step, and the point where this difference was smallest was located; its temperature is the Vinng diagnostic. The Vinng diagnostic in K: 236.0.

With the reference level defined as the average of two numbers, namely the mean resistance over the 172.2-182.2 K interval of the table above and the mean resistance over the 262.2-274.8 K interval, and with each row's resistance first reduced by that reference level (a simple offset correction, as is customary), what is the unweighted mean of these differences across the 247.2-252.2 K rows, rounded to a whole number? 76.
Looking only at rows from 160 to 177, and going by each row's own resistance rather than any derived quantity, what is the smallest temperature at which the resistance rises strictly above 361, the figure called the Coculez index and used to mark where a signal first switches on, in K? 161.0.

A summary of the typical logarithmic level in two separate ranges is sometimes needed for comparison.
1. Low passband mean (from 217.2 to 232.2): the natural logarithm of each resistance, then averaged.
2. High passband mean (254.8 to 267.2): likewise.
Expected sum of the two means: 12.3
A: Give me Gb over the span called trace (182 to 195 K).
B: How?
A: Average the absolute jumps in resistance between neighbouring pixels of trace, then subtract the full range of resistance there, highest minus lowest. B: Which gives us -34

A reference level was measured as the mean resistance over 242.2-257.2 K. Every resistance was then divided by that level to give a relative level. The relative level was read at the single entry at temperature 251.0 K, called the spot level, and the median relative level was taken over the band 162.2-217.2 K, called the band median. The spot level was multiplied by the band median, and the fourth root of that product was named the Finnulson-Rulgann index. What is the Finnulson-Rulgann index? 0.90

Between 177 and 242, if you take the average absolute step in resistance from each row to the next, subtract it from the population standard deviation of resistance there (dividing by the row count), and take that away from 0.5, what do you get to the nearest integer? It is -35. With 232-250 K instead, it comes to -11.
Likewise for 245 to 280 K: -13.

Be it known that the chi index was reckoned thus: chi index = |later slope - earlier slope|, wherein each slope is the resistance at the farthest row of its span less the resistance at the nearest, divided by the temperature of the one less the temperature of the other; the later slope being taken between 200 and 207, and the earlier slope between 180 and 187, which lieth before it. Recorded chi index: 27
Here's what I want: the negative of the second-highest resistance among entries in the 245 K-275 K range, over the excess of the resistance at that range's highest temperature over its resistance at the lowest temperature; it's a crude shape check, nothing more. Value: -9.1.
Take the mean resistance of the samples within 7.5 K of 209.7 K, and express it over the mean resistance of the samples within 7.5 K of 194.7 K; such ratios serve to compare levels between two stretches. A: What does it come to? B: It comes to 0.92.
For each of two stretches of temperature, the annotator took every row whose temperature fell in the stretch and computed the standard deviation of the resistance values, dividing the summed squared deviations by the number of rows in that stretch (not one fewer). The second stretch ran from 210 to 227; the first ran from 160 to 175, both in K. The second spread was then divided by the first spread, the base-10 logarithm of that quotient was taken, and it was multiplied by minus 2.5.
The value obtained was 0.3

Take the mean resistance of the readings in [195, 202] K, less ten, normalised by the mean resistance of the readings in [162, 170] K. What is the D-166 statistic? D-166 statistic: 0.74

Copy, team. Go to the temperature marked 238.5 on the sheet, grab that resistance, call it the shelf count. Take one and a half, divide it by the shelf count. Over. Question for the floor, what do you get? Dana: 0.0037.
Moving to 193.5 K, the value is 0.0042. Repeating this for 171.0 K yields 0.0039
